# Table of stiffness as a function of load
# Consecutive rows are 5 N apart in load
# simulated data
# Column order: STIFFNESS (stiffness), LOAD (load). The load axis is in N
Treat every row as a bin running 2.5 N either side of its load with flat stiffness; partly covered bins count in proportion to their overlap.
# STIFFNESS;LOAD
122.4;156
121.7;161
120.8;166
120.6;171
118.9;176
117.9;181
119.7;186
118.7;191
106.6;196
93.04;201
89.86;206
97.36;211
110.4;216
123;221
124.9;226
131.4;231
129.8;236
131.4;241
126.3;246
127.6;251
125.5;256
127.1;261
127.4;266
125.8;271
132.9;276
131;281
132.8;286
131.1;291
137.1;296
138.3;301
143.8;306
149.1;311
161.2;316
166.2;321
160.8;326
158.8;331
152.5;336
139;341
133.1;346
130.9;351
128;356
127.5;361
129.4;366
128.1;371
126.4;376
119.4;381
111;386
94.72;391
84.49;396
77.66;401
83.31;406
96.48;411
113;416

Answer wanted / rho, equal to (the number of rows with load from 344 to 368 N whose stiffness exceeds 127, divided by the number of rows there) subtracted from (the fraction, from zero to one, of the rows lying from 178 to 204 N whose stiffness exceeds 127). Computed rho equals -1.0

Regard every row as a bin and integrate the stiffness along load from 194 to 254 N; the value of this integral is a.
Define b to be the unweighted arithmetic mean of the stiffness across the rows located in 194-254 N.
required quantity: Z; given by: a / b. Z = 60.1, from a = 6968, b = 116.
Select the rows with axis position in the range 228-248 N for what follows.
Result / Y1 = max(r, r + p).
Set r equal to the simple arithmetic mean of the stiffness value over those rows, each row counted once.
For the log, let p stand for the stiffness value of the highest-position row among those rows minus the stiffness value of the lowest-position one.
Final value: 130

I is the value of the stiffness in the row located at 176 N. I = 118.9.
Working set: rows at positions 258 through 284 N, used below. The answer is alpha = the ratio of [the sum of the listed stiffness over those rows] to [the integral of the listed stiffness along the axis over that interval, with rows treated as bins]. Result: 0.192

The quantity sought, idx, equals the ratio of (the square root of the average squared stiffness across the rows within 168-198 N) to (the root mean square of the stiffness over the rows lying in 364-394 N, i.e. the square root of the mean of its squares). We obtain 0.99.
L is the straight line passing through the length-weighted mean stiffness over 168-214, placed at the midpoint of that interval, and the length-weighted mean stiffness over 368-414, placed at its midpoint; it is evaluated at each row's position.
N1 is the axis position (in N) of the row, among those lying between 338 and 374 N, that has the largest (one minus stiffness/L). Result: 361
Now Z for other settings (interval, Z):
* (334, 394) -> 59.7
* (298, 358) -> 60.0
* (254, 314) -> 60.1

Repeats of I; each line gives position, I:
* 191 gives 118.7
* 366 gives 129.4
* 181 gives 117.9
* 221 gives 123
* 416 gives 113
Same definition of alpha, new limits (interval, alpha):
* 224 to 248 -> 0.208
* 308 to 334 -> 0.193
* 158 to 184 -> 0.192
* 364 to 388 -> 0.208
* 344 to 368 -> 0.208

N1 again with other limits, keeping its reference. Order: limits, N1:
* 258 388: 386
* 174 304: 206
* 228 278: 256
